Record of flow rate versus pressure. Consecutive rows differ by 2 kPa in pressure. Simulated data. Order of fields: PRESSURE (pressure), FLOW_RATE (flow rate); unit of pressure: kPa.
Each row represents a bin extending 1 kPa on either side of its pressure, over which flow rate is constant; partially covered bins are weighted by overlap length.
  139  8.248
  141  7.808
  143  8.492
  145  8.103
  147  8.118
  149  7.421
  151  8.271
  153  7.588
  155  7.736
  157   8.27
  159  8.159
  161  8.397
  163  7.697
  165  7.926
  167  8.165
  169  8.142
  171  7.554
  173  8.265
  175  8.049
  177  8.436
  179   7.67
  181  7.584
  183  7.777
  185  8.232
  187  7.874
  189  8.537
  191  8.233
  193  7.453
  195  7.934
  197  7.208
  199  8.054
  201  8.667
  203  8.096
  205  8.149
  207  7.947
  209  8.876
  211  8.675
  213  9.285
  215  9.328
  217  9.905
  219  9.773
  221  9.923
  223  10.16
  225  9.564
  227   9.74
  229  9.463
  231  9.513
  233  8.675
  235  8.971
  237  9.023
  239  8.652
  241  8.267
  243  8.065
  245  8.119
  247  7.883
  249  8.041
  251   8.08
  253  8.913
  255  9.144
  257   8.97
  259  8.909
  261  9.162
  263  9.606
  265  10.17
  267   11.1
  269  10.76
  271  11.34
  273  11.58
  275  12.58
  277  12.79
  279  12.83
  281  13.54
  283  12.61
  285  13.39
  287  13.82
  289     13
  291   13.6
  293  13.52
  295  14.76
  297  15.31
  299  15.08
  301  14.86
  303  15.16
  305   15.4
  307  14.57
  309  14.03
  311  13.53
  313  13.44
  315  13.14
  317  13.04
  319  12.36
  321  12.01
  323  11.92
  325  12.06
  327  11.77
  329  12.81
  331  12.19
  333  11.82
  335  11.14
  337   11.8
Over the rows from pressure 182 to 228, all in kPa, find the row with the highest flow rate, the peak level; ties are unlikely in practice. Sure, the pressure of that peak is 223 kPa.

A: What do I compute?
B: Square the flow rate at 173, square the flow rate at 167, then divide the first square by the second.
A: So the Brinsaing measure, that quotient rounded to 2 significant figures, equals 1.0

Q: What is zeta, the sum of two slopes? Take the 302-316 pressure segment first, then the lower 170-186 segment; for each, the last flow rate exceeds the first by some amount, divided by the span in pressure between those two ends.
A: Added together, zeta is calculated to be -0.12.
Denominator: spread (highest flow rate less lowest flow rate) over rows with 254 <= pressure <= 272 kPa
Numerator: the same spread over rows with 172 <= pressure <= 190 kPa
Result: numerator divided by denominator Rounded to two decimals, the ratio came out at 0.39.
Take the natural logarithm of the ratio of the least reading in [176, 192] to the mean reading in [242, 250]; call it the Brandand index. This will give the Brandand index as -0.06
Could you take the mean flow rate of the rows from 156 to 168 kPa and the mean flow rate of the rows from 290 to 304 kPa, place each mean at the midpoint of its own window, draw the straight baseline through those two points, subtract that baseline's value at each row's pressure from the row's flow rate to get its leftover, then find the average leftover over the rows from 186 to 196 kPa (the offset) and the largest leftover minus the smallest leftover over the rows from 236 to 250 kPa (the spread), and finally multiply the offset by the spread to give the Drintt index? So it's -2.4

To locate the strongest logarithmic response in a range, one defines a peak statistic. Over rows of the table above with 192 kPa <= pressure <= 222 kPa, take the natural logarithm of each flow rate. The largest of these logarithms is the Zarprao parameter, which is 2.29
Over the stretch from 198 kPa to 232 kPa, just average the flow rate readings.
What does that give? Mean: 9.1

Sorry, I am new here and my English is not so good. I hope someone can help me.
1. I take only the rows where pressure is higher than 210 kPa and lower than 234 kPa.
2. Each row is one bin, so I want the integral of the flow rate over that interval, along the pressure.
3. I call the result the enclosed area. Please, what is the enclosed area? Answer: 228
